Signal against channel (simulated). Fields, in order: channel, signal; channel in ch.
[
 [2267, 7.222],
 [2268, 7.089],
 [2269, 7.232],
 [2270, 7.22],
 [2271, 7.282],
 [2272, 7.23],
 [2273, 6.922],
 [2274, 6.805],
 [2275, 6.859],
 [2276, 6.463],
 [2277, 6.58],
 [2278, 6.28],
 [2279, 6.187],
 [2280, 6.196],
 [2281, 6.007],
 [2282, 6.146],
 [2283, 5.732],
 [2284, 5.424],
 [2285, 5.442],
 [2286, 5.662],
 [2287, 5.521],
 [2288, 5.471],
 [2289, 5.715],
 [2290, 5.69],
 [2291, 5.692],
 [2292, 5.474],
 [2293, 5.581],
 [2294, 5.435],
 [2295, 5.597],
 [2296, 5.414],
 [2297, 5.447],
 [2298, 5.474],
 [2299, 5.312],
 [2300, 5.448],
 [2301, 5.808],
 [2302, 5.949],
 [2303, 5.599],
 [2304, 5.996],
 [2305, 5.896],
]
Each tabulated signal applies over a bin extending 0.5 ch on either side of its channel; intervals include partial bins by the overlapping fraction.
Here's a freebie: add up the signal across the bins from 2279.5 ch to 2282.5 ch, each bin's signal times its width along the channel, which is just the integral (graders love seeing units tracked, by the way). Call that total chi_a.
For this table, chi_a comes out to 18.3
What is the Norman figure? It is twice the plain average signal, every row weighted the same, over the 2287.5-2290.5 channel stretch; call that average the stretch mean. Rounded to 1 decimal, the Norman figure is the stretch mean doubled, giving 11.3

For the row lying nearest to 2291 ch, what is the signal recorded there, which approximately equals 5.692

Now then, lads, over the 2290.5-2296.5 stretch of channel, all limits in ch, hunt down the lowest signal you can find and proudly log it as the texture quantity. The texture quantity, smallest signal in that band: 5.414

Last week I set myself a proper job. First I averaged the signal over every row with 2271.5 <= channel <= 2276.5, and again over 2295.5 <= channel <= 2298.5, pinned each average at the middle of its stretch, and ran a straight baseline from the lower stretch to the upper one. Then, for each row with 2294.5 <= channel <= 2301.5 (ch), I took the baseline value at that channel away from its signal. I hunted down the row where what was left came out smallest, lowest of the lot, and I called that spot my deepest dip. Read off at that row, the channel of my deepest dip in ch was 2296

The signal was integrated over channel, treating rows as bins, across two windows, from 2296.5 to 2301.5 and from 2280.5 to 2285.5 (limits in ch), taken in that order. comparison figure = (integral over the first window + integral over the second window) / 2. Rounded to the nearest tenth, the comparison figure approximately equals 28.1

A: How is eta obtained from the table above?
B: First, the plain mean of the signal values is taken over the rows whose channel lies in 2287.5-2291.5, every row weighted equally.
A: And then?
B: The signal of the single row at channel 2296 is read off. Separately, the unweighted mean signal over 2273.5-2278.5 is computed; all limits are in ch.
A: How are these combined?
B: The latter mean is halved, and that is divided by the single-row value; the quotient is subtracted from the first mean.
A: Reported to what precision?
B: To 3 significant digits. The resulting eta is 5.03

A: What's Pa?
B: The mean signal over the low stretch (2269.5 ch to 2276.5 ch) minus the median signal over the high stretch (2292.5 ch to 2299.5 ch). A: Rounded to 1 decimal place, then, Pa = 1.5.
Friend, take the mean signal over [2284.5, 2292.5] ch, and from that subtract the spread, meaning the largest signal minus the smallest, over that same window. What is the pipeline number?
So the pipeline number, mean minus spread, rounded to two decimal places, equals 5.31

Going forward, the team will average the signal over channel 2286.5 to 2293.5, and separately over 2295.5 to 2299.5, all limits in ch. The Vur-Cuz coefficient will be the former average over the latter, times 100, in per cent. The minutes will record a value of 103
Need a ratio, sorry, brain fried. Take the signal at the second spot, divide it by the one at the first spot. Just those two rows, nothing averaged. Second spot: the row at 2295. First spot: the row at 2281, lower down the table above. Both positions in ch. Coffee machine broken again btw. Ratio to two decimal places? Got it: 0.93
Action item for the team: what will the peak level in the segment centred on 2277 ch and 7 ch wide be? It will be 6.859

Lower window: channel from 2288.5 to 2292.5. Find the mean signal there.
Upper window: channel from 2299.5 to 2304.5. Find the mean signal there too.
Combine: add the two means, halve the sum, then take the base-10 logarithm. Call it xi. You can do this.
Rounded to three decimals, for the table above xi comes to 0.756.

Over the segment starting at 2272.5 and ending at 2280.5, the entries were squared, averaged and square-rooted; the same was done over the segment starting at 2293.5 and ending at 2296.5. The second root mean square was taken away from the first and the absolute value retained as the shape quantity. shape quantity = 1.1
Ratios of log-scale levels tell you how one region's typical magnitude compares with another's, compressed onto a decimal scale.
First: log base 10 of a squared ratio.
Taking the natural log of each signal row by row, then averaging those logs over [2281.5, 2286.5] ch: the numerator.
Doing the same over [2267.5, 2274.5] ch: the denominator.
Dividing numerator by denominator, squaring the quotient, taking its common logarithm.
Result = -0.11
